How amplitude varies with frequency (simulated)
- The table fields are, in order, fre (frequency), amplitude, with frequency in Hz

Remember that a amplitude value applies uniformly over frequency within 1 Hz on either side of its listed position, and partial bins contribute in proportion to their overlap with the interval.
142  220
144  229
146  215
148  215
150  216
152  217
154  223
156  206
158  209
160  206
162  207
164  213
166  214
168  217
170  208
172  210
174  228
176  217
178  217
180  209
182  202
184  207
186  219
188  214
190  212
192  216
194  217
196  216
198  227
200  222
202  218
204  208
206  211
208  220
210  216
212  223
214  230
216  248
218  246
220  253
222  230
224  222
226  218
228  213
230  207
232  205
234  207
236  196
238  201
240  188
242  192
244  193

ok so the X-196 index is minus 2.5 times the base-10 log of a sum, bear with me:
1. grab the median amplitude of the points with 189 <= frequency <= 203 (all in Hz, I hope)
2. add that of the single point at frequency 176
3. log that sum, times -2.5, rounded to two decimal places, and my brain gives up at -6.59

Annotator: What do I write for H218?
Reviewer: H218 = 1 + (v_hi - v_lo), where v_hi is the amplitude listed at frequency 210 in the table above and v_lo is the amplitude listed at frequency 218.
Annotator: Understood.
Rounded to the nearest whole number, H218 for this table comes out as -29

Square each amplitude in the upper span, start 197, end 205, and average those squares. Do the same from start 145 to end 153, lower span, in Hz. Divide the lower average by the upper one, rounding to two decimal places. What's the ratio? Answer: 0.97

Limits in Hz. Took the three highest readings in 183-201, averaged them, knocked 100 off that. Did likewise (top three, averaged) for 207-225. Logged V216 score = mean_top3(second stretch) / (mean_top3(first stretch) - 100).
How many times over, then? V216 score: 2.03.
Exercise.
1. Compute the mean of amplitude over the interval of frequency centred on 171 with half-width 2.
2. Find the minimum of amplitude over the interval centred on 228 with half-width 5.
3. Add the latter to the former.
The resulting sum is 414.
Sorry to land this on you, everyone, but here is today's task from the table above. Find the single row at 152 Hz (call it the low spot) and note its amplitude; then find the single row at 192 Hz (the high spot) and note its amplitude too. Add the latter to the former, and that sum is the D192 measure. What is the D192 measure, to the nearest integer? 433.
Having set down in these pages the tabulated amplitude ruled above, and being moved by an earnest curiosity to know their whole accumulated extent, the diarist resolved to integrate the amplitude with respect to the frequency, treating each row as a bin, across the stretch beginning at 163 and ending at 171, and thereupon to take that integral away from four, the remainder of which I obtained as -1700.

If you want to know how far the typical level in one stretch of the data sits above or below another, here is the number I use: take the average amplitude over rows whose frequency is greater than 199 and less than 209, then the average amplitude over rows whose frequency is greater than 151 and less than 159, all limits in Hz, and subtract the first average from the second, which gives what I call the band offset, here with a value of -2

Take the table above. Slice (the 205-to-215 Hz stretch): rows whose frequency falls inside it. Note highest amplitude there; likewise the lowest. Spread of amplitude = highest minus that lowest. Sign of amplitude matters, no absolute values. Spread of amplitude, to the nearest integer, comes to 19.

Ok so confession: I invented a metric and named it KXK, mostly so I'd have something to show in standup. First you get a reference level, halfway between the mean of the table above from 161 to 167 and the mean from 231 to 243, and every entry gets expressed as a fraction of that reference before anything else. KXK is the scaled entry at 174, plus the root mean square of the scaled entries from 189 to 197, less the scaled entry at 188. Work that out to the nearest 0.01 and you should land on 1.12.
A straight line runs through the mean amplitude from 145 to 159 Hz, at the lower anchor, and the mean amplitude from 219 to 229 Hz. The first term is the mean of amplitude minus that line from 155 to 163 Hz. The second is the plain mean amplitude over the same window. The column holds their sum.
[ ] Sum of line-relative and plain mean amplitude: 198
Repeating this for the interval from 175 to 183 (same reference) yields 203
